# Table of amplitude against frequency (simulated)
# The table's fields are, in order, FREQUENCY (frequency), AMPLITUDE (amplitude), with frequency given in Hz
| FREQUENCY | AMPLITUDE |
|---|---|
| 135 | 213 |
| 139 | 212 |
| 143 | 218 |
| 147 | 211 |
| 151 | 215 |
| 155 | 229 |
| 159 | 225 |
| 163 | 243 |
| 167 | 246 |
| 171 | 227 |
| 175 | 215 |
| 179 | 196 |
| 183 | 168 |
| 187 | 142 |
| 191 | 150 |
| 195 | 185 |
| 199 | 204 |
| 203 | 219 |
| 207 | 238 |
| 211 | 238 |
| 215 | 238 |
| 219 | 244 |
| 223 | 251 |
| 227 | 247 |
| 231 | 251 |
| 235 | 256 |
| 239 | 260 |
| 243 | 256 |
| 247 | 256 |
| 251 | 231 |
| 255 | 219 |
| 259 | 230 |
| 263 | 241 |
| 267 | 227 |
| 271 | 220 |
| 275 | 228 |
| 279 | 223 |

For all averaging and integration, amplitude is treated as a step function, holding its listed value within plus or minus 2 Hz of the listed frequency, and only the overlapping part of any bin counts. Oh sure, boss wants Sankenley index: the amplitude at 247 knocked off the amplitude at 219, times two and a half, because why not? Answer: -30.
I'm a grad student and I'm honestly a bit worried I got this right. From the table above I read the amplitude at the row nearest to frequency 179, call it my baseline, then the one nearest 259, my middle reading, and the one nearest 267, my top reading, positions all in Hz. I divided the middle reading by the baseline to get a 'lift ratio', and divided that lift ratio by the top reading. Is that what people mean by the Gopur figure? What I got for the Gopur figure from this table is 0.0052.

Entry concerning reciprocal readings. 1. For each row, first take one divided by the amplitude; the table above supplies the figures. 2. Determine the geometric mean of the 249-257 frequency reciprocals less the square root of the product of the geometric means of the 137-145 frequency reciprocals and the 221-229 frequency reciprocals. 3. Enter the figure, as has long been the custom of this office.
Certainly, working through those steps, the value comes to 0.0001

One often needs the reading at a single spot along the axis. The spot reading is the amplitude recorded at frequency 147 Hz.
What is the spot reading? 211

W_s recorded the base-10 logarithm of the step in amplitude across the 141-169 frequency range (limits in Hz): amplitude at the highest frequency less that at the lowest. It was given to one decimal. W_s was 1.4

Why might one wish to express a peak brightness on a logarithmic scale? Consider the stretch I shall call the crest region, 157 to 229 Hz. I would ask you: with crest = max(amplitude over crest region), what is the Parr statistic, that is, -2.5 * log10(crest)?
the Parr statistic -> -6.00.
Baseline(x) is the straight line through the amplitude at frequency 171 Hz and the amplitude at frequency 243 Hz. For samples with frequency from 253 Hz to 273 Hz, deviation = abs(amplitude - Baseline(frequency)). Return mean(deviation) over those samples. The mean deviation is 37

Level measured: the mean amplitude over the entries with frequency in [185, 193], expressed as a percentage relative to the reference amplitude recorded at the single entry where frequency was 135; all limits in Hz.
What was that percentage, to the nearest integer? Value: 69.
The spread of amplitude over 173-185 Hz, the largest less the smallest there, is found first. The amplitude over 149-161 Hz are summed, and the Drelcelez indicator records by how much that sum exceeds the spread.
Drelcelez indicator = 622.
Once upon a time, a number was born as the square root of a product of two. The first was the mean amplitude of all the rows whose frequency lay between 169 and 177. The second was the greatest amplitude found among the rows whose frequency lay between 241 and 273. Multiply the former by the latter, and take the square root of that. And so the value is 238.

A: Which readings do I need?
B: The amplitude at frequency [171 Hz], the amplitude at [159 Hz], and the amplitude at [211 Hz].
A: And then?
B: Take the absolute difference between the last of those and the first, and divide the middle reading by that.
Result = 20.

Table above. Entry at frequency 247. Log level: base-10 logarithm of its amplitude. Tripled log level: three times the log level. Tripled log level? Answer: 7.22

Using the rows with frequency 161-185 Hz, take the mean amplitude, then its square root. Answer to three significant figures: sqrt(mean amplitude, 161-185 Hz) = 14.7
